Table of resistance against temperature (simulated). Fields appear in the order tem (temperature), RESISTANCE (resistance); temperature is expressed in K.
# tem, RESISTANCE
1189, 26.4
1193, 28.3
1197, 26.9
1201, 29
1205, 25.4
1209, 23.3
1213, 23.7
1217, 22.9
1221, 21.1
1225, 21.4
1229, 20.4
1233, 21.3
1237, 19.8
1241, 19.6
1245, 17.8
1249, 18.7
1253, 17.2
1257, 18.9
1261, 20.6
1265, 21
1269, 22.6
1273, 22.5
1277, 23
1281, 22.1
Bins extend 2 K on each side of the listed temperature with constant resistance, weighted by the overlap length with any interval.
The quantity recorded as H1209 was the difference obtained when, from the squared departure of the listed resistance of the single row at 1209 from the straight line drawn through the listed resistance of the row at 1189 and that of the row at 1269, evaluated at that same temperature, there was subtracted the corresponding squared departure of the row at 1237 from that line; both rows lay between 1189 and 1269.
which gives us -14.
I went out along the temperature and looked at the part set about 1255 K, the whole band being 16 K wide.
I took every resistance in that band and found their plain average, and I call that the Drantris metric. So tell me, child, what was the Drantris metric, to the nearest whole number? 19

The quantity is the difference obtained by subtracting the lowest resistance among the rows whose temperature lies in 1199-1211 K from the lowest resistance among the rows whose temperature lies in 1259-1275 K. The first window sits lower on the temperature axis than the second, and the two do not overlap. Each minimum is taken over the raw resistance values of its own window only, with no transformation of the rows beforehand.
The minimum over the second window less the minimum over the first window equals -2.7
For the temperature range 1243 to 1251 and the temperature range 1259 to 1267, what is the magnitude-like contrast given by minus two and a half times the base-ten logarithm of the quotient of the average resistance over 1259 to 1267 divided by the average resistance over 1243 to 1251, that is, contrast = -0.1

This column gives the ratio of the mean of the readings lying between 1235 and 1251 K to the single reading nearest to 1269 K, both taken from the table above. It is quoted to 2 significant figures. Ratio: 0.84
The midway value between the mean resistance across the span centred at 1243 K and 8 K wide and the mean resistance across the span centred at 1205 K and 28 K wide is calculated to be 22.2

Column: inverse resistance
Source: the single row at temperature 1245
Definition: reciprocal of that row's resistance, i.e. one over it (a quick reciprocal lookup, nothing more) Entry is 0.056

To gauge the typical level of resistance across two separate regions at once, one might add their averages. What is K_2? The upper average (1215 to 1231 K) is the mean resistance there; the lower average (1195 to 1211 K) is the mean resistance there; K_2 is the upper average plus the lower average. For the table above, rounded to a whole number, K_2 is 48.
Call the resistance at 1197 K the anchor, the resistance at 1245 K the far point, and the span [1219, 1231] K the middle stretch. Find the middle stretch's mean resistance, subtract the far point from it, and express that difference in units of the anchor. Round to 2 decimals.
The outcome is 0.12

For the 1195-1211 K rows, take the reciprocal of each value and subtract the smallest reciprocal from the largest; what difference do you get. 0.0084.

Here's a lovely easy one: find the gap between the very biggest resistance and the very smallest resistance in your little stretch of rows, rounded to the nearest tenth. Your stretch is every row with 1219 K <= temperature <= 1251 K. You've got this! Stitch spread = 3.6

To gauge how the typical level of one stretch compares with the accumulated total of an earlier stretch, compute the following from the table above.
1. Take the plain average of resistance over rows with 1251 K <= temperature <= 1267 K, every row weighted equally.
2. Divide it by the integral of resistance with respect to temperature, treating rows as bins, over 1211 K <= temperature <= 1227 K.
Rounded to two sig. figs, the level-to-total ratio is 0.055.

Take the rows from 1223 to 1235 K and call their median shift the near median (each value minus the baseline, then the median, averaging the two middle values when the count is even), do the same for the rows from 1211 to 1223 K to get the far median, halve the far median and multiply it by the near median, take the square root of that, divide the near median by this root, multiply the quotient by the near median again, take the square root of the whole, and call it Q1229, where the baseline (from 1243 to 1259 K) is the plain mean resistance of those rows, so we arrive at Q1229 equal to 1.9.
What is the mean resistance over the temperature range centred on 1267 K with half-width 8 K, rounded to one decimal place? 21.7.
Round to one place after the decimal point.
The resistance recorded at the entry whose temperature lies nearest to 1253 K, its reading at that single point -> 17.2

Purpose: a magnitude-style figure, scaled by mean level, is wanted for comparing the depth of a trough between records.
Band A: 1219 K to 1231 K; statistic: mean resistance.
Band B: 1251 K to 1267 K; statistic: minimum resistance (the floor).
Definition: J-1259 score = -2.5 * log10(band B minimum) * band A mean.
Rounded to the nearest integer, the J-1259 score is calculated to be -65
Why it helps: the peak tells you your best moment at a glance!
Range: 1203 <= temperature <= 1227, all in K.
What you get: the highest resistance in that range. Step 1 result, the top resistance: 25.4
